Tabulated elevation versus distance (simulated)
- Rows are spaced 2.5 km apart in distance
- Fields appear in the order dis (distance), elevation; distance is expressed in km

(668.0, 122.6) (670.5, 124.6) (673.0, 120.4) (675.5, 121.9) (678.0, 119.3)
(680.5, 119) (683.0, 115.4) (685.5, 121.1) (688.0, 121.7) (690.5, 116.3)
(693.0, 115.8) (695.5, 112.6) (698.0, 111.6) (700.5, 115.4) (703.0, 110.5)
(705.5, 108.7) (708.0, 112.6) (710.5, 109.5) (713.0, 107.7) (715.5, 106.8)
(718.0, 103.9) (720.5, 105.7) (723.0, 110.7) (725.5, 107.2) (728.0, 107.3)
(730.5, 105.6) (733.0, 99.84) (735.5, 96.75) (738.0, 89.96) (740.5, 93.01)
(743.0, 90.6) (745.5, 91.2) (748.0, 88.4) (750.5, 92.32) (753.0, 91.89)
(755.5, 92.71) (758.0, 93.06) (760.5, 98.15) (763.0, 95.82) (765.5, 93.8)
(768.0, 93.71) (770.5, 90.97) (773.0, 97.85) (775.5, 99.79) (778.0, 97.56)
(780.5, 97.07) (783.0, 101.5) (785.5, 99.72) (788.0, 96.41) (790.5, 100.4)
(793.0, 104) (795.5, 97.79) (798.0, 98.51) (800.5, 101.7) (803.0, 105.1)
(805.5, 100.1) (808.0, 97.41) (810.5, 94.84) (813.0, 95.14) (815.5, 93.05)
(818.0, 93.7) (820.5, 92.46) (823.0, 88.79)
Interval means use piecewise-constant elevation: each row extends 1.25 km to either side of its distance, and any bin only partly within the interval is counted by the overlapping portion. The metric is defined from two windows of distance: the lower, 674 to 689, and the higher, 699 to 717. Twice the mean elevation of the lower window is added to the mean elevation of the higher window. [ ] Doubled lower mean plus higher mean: 350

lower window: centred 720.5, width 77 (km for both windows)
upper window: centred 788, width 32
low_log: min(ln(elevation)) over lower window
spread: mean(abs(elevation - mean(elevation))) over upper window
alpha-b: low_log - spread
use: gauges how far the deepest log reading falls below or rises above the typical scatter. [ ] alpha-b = 2.4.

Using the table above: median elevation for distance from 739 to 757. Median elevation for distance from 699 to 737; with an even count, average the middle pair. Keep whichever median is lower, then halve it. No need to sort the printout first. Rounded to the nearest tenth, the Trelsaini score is 45.9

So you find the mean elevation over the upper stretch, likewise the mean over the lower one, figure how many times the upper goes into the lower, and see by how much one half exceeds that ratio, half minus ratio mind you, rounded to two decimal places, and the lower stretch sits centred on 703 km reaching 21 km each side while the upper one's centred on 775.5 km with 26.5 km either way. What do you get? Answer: -0.66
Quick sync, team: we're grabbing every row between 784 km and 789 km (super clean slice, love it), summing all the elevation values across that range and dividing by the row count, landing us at 98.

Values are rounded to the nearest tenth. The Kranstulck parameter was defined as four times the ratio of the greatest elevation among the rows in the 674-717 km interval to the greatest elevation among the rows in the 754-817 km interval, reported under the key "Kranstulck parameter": 4.6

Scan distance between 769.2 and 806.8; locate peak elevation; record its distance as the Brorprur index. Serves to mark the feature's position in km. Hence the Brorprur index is 803.0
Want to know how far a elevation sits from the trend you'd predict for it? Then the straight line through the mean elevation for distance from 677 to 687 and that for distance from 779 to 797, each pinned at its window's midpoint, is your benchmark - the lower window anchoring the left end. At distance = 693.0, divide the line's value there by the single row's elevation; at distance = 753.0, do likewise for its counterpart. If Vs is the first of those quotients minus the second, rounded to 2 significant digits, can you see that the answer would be -0.14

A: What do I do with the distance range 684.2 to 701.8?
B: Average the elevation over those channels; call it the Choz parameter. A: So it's 116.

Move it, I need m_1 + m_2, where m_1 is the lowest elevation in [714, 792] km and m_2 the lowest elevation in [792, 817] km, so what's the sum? 181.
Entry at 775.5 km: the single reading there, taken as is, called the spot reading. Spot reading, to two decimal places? 99.79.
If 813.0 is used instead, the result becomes 95.14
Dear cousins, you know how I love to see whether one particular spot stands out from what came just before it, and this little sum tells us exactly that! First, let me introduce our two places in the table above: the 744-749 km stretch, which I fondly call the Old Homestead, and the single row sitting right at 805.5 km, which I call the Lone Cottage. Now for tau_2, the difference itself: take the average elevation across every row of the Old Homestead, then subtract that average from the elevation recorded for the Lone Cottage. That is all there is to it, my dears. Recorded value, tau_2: 10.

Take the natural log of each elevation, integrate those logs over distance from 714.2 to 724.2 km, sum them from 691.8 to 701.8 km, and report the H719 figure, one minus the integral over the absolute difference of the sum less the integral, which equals -0.682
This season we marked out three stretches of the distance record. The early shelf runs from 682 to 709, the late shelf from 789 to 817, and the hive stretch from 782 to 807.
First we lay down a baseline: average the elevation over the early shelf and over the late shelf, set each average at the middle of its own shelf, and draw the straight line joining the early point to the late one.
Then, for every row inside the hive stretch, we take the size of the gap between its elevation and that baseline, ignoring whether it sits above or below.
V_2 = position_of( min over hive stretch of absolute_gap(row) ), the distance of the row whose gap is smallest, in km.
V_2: 790.5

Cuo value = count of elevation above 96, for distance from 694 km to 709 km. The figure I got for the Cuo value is 6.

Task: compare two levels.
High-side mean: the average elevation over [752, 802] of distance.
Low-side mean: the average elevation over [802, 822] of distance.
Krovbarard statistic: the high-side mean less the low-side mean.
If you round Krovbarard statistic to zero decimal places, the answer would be 1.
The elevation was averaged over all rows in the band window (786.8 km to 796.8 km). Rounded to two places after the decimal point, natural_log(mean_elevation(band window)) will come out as 4.60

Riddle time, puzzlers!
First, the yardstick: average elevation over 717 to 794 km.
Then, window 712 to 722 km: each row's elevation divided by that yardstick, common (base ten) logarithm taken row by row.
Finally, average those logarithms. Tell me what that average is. 0.04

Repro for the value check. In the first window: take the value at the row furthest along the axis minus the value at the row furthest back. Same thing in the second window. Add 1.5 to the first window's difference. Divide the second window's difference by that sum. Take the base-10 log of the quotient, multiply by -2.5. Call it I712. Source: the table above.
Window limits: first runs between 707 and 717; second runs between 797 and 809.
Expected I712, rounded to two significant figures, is 1.5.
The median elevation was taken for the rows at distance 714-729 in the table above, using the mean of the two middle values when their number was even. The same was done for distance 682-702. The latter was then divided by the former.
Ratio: 1.08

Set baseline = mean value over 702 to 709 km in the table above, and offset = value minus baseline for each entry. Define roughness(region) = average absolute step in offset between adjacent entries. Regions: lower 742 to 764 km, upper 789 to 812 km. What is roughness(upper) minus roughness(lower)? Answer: 1.4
